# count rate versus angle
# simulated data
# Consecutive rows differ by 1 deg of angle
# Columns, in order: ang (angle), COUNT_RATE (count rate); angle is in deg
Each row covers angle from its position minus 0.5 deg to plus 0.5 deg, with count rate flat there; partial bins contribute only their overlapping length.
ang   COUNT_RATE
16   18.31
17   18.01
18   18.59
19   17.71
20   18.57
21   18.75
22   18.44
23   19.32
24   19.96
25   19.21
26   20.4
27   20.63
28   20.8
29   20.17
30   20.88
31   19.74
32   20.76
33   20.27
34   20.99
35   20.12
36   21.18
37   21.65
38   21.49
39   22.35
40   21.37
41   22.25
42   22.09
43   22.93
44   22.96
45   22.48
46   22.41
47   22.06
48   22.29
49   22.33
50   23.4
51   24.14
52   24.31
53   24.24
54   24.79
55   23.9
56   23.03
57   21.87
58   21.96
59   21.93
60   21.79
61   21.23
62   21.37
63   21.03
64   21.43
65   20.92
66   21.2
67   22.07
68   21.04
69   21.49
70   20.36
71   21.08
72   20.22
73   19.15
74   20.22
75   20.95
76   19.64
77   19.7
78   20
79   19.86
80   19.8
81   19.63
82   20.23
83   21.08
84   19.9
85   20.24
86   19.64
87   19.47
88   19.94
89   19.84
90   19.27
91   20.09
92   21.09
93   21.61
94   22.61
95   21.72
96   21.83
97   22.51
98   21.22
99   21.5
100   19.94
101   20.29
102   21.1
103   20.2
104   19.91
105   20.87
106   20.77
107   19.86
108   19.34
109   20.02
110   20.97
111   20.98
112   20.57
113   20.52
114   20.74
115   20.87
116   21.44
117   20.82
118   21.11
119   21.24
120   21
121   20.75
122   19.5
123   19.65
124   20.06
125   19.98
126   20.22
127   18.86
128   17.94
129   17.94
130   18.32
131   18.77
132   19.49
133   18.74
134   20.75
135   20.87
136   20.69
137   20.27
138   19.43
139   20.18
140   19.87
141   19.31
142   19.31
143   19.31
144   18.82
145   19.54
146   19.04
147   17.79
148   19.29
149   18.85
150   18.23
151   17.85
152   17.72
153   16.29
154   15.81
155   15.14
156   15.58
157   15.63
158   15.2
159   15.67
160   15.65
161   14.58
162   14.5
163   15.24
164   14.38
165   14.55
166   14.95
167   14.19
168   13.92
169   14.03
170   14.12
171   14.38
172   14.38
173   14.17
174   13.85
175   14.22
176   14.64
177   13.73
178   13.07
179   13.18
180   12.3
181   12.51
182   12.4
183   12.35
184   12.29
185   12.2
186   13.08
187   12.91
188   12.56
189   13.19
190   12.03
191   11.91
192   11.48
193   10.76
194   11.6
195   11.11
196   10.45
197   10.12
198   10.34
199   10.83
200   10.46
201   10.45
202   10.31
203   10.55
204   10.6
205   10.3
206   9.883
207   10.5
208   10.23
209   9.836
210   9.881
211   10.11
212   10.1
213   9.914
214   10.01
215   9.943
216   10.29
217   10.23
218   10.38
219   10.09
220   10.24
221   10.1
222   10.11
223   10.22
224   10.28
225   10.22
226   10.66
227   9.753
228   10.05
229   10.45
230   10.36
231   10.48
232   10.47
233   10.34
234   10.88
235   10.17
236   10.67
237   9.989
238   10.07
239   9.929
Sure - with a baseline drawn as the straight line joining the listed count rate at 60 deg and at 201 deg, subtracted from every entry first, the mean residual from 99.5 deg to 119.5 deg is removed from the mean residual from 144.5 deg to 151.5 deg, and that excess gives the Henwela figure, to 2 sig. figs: 1.2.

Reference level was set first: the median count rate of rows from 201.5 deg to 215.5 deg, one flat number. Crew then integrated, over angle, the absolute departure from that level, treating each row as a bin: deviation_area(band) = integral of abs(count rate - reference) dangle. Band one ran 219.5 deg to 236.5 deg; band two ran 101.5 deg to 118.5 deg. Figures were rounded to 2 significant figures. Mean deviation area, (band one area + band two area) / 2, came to 91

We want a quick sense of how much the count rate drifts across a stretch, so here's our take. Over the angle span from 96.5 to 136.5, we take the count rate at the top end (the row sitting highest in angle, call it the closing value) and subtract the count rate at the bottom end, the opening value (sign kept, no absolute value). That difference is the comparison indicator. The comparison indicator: -1.8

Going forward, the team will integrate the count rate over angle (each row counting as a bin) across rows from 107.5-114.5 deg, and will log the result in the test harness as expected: 143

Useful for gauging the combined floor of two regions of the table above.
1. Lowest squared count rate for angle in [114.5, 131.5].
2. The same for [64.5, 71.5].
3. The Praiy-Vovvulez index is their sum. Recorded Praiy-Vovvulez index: 736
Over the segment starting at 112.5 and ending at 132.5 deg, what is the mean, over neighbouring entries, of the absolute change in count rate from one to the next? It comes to 0.4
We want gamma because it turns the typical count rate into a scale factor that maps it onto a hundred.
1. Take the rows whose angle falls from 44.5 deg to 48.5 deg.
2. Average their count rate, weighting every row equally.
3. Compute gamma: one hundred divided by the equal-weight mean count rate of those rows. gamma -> 4.5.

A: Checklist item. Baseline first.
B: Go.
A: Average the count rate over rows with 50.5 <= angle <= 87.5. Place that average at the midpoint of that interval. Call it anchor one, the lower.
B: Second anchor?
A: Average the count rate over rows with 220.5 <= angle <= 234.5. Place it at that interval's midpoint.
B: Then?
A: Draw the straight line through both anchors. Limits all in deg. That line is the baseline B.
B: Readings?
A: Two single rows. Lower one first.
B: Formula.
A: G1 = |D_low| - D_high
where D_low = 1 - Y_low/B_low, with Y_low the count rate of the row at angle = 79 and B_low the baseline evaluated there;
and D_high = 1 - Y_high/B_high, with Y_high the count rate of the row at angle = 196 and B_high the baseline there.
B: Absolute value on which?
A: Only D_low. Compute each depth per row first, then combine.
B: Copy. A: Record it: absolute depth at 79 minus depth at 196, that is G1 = -0.13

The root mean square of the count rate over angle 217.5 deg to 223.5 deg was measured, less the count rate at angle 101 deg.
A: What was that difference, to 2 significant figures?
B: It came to -10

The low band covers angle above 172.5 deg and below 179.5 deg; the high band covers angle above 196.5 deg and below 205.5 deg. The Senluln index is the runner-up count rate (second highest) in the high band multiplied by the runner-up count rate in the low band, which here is 151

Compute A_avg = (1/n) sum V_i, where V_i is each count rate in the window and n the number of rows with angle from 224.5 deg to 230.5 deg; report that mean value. 10.2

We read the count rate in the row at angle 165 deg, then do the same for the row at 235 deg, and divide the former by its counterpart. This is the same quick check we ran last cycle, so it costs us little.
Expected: 1.4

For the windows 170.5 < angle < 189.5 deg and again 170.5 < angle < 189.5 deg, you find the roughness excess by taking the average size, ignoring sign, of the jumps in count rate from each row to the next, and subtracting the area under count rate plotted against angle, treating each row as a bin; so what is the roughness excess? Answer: -251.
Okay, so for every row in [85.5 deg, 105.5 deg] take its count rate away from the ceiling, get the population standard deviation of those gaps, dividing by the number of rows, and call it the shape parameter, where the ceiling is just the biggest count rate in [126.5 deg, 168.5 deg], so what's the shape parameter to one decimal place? 1.0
